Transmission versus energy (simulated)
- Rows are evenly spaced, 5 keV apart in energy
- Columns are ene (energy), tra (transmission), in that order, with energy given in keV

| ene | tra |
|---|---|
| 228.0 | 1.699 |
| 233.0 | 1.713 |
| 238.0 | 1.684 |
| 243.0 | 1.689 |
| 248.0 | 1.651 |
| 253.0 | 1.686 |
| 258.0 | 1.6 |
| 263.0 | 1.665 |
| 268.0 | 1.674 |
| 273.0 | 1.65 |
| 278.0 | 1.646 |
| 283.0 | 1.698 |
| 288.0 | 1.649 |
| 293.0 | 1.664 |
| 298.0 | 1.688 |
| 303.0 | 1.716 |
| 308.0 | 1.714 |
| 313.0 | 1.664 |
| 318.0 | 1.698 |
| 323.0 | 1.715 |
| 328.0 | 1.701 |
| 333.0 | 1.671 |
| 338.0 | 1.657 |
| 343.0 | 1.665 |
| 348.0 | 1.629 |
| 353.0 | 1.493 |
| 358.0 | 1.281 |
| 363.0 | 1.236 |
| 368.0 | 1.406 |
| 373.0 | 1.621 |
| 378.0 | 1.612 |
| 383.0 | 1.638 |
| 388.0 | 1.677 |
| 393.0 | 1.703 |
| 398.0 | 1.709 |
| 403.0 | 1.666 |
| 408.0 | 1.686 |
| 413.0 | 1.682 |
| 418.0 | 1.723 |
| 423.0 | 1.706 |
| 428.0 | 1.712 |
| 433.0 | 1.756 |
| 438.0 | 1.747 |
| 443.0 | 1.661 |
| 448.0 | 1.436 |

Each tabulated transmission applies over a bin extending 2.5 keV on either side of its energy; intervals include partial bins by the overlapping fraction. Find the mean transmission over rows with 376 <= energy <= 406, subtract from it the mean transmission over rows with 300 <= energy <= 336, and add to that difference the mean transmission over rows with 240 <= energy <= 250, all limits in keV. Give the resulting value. 1.64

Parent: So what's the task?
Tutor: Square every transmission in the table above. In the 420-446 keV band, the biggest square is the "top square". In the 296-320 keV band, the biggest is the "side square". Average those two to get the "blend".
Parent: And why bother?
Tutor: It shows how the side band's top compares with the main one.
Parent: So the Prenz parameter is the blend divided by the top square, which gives 0.98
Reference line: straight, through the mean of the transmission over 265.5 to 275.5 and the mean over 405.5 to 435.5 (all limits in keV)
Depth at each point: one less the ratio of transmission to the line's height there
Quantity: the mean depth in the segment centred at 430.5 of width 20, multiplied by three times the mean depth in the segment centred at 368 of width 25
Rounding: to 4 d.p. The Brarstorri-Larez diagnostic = -0.0044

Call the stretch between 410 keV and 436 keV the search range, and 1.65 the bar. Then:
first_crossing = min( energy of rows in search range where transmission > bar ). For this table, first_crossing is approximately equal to 413.0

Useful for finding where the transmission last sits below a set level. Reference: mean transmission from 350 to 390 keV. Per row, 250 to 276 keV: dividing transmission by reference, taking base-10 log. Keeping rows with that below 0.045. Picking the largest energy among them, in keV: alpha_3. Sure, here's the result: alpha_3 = 273.0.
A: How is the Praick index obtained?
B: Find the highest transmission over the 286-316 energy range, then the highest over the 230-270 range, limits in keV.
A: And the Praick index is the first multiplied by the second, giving 2.94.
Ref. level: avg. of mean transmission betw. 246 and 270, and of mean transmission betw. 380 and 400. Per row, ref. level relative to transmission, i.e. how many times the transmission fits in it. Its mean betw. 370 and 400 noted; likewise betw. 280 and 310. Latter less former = -0.02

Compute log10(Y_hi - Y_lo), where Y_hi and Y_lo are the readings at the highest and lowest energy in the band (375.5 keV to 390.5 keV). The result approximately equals -1.2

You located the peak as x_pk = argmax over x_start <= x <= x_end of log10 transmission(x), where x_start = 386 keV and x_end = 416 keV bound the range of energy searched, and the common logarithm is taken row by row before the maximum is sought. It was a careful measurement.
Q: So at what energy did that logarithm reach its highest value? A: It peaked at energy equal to 398.0 keV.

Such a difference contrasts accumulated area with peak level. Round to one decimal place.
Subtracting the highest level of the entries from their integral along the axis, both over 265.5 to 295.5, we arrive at 48.2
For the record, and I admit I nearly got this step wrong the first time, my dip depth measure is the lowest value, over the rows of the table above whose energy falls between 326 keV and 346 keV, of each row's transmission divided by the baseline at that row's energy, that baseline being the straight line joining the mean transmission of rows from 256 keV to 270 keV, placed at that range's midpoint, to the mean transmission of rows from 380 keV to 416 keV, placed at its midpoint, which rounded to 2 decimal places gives 1.00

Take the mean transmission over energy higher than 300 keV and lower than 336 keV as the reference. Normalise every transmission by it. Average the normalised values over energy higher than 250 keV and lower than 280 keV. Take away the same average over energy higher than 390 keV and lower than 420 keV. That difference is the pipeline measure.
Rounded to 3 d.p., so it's -0.024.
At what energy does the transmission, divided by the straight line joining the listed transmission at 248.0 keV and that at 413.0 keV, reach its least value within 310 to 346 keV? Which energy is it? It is 338.0 keV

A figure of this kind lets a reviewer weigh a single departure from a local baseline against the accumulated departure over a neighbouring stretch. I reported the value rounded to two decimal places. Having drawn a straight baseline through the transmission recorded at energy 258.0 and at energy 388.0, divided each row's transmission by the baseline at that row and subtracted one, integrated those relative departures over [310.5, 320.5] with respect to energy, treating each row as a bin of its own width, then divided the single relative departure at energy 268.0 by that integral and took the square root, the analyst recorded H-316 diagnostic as 0.38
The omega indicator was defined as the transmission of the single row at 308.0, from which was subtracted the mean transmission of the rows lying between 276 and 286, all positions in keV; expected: 0.042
